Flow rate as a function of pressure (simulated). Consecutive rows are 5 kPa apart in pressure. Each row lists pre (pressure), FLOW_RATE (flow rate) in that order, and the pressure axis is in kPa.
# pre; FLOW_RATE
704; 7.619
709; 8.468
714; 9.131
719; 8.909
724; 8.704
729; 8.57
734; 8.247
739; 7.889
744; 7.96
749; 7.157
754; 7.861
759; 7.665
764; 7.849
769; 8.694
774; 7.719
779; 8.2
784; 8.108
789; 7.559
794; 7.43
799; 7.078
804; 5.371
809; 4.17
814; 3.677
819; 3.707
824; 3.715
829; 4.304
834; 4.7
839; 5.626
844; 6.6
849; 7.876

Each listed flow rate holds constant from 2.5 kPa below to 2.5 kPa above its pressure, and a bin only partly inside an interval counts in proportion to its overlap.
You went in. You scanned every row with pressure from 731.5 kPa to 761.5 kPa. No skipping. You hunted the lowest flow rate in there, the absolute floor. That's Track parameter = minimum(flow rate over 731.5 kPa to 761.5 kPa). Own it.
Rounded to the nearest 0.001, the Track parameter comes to 7.157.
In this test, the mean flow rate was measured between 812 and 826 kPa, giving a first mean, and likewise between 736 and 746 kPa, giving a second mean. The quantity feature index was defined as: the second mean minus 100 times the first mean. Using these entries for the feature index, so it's -362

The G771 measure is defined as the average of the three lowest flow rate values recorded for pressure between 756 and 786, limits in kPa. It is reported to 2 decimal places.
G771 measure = 7.74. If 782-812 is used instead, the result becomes 5.54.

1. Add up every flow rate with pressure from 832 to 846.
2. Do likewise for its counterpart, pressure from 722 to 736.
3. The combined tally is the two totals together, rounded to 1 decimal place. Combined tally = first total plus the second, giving 42.4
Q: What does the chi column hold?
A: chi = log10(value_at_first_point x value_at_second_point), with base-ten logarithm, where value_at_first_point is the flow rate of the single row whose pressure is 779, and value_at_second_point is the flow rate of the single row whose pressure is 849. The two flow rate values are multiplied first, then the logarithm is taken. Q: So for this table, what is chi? 1.81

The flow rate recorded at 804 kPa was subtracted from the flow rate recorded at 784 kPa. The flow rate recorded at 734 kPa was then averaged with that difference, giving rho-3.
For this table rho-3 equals 5.5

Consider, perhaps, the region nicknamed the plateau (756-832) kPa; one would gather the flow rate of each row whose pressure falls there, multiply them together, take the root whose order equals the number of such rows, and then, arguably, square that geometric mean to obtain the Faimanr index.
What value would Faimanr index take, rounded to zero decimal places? 36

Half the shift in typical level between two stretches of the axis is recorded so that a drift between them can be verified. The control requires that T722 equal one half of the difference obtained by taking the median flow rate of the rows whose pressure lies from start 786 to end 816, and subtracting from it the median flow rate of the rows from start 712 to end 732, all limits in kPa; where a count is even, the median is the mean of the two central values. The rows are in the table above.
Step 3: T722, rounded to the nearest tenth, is -1.3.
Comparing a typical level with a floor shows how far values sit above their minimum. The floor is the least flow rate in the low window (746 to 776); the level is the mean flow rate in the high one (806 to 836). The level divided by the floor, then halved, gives 0.28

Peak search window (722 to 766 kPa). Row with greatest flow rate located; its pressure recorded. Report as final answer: 724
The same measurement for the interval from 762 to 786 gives 769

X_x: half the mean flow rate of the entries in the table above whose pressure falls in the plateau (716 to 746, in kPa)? 4.2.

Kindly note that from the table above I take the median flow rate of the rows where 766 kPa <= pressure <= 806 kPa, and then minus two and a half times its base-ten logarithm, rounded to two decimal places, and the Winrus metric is -2.21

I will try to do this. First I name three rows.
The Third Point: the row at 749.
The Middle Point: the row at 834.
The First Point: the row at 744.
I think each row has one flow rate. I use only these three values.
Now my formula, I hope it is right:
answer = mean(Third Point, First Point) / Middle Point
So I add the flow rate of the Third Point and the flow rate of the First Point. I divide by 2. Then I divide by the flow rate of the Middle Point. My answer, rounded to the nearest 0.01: 1.61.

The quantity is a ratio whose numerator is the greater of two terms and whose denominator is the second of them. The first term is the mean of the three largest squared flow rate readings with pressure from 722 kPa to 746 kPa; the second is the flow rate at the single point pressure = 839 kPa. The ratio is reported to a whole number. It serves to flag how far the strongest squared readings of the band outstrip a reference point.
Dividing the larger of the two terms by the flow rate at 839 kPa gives 13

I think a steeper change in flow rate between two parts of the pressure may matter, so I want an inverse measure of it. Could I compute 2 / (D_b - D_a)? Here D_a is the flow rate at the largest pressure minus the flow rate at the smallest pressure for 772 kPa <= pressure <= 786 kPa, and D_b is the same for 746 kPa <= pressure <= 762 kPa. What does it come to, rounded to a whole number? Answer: 17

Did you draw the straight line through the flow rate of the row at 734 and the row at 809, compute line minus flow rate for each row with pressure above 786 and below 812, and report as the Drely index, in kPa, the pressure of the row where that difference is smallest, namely 794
